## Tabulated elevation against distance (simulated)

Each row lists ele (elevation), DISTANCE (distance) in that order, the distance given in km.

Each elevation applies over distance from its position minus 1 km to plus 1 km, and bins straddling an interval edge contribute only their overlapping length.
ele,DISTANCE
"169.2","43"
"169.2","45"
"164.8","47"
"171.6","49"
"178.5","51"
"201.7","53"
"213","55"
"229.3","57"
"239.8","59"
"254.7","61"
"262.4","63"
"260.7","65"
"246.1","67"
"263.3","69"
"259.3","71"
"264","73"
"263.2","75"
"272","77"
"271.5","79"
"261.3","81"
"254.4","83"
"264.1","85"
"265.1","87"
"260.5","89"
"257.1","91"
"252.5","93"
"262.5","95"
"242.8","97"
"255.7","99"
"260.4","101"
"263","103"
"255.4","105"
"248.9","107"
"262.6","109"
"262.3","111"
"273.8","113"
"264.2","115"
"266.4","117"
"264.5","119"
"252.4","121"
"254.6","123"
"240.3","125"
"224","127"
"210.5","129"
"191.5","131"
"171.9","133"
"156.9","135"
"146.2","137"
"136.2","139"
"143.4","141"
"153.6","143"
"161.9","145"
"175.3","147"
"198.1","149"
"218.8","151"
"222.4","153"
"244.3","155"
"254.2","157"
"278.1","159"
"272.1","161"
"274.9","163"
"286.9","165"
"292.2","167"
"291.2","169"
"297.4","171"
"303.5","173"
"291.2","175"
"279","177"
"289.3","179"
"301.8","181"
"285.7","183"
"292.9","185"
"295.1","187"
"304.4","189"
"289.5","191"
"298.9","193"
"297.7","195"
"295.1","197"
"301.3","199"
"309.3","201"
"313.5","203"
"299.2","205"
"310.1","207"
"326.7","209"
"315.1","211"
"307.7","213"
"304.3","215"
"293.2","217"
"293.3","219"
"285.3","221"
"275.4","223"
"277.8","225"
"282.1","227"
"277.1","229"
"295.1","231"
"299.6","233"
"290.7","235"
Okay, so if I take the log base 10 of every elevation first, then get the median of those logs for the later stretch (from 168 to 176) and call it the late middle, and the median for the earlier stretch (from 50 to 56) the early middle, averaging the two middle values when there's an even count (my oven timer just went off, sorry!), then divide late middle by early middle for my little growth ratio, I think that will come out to 1.07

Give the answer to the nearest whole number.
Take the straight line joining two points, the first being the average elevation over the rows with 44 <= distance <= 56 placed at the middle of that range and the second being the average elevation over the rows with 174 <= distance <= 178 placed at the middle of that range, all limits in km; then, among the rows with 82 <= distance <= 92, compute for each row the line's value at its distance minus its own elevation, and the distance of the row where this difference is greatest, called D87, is 91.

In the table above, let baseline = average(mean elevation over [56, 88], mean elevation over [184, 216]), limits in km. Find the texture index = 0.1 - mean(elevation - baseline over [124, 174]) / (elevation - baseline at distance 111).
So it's -3.1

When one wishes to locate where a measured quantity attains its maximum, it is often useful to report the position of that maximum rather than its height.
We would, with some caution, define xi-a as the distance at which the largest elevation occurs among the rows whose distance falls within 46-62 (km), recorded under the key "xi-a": 61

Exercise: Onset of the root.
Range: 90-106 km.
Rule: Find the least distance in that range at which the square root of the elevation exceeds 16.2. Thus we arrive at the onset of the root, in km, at 95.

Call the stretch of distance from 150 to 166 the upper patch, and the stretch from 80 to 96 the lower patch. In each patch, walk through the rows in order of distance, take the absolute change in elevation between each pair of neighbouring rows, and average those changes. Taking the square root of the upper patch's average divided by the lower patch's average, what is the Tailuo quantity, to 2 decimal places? 1.41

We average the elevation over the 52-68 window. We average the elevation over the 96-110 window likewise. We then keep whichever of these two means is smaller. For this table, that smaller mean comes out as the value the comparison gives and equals 238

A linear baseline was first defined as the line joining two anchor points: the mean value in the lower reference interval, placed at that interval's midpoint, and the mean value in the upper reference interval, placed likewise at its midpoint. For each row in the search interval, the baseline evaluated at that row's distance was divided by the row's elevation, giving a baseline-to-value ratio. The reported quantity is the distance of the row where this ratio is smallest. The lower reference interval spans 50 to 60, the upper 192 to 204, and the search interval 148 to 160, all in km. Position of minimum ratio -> 159 km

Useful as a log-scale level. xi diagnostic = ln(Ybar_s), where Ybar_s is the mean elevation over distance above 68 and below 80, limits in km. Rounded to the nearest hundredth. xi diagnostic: 5.58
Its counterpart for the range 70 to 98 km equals 5.56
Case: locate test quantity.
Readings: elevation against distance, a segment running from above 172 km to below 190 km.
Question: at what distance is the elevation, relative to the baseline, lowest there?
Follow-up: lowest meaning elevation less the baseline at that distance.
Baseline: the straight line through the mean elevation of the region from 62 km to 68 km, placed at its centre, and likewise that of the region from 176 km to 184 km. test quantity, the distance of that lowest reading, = 177 km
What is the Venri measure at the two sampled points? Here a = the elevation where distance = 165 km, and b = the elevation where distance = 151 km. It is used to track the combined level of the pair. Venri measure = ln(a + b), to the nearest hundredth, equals 6.23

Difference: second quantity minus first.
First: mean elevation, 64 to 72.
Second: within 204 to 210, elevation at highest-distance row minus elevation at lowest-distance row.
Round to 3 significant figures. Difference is -230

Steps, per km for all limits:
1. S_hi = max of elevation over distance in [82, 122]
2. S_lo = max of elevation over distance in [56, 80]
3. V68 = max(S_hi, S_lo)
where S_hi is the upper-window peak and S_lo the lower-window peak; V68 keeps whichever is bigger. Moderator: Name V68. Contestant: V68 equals 274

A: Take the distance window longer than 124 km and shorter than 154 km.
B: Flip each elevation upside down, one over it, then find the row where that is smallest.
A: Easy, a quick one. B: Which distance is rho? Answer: 125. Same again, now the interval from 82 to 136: 113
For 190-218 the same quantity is 209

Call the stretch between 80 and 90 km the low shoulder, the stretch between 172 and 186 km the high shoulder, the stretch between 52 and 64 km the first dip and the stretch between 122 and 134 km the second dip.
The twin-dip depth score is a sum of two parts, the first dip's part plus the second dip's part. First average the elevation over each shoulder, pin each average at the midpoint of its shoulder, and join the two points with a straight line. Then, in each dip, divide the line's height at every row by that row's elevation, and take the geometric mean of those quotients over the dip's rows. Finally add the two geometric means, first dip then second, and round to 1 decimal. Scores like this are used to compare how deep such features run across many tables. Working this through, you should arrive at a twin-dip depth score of 2.4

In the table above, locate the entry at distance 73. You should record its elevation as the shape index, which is 264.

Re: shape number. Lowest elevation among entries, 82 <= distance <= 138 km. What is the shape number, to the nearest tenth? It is 146.2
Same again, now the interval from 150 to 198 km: 218.8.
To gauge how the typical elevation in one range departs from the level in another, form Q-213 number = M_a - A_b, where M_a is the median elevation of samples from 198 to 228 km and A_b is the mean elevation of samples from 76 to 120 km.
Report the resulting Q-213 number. 40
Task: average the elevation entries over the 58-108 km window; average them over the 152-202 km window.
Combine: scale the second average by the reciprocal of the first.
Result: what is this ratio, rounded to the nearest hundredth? 1.11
